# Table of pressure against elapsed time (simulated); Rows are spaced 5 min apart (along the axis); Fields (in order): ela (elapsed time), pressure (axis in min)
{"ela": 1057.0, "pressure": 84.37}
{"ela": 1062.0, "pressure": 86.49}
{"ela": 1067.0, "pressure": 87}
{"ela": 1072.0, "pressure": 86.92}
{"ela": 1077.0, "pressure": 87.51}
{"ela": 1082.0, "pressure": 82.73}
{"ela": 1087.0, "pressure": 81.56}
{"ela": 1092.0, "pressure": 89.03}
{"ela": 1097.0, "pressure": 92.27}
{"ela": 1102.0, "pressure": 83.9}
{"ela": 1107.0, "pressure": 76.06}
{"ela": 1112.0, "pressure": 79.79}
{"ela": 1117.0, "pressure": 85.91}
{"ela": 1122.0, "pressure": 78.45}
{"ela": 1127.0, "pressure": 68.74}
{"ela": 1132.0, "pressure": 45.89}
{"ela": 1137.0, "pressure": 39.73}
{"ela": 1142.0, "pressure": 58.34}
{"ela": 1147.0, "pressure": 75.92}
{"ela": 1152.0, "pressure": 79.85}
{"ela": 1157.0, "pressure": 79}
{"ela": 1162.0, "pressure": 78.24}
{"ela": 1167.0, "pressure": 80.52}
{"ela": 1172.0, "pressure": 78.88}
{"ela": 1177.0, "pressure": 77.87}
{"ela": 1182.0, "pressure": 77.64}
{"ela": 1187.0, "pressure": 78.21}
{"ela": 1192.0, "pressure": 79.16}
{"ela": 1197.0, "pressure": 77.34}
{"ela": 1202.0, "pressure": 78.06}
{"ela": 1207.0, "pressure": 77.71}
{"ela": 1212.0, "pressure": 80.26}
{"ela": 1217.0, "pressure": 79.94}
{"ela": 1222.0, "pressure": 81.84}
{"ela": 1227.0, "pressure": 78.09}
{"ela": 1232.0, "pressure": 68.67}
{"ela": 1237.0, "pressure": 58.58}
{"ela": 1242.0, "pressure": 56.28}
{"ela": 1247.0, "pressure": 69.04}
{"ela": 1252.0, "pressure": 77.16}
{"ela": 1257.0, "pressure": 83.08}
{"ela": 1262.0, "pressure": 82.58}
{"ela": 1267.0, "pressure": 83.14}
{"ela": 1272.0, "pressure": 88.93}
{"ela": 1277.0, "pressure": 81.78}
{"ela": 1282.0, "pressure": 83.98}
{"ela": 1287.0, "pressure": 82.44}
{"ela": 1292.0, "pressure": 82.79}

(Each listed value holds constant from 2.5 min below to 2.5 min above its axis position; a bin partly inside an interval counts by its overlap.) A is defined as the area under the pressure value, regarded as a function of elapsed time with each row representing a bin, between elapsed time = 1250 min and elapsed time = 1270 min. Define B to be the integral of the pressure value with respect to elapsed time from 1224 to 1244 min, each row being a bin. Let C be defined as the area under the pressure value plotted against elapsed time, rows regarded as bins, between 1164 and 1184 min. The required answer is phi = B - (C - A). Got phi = 1382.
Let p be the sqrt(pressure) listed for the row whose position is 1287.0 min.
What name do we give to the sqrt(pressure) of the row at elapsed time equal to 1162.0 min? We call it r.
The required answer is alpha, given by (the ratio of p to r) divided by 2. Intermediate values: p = 9.08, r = 8.85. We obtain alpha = 0.51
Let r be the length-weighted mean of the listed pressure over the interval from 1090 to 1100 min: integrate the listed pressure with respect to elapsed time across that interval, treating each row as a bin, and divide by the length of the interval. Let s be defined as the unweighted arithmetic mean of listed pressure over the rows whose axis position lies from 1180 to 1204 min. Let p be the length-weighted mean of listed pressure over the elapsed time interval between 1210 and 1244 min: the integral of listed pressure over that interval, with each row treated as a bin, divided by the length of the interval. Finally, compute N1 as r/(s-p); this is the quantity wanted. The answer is 15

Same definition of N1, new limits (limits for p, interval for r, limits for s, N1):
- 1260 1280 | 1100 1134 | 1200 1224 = -16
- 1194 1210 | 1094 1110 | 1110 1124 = 24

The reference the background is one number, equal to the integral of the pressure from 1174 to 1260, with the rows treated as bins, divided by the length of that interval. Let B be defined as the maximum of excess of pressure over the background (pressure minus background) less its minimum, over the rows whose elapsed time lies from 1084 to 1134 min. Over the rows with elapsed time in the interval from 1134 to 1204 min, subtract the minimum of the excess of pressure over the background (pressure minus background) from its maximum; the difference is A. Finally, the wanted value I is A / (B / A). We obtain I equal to 36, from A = 41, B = 46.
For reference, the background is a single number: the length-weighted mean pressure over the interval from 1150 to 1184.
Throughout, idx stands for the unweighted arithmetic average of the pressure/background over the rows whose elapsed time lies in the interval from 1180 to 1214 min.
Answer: 0.99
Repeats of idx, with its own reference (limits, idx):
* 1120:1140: 0.74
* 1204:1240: 0.95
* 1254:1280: 1.06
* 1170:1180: 0.99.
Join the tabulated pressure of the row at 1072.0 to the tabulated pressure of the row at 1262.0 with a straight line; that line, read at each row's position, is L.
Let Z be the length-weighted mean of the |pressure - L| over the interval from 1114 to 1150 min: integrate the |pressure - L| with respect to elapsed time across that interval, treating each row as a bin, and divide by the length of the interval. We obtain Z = 20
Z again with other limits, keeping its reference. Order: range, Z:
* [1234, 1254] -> 18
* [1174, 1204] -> 6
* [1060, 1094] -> 2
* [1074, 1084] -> 2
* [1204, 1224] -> 4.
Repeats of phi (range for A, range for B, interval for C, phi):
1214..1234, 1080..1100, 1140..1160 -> 1802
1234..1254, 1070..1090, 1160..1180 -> 1418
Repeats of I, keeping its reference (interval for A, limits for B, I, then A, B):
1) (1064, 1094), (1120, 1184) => 1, 7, 41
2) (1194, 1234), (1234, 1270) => 6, 13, 27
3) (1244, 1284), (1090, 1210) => 8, 20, 53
